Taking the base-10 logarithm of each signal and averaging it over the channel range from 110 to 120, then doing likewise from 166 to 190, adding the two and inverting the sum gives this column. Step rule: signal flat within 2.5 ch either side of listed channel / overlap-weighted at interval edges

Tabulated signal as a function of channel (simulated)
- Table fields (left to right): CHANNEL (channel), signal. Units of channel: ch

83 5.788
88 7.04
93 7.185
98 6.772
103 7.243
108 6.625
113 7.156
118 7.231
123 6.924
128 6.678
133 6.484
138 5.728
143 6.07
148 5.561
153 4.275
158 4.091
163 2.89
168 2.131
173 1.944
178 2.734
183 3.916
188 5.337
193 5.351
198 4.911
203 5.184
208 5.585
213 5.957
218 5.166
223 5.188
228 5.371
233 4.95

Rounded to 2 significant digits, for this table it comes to 0.75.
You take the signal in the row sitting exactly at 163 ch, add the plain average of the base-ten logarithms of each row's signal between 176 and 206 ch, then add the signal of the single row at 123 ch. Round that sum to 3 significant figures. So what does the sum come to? 10.5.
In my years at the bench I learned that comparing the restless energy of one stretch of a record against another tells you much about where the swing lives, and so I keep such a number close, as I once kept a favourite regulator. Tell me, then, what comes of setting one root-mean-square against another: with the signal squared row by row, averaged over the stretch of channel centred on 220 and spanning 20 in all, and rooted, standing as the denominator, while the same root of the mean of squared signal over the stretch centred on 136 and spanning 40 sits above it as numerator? 1.1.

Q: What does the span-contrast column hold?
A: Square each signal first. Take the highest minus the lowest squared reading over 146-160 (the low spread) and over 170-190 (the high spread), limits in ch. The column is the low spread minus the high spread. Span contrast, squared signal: -11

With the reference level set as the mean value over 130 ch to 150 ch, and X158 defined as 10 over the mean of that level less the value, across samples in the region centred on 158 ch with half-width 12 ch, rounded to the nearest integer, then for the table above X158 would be 5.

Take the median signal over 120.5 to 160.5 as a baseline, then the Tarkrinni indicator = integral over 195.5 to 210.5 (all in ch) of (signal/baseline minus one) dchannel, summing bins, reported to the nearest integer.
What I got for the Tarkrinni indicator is -2 ch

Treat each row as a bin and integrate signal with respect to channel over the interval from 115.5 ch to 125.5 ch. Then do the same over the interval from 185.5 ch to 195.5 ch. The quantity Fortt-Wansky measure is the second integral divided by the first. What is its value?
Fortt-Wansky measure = 0.76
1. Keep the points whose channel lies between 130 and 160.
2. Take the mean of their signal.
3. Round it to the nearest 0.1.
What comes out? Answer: 5.4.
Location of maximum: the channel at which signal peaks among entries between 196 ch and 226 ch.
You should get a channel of 213 ch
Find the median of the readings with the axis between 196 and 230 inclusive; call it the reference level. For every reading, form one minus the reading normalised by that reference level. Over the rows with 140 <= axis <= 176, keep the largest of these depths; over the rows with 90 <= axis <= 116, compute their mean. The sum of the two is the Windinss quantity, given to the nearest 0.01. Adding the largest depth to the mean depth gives 0.28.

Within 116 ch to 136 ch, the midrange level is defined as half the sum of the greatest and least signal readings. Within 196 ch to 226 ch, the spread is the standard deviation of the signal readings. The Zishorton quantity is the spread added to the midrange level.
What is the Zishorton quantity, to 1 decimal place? 7.2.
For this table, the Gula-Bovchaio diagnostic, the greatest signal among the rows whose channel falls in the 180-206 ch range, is 5.351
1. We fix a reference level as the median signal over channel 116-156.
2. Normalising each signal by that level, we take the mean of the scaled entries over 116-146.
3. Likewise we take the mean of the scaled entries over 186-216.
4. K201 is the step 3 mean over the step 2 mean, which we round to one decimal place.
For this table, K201 0.8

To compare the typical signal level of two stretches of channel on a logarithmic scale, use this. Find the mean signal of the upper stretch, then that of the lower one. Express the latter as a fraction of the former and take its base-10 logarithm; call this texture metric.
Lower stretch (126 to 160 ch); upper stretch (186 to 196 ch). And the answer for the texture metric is 0.02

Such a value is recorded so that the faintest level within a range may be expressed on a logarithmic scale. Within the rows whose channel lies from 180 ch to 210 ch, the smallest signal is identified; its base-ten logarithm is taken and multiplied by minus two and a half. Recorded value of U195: -1.5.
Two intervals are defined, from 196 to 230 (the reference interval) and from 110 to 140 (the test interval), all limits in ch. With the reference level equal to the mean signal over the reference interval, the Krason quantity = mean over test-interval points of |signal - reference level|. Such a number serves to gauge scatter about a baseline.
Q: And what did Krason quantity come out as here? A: 1.4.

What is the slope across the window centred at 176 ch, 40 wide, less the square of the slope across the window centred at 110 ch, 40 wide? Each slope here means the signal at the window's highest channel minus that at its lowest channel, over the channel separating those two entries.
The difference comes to 0.04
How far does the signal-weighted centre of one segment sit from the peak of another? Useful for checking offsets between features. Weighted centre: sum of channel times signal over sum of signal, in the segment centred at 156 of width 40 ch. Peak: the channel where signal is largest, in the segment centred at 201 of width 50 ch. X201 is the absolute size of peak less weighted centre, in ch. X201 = 61.7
